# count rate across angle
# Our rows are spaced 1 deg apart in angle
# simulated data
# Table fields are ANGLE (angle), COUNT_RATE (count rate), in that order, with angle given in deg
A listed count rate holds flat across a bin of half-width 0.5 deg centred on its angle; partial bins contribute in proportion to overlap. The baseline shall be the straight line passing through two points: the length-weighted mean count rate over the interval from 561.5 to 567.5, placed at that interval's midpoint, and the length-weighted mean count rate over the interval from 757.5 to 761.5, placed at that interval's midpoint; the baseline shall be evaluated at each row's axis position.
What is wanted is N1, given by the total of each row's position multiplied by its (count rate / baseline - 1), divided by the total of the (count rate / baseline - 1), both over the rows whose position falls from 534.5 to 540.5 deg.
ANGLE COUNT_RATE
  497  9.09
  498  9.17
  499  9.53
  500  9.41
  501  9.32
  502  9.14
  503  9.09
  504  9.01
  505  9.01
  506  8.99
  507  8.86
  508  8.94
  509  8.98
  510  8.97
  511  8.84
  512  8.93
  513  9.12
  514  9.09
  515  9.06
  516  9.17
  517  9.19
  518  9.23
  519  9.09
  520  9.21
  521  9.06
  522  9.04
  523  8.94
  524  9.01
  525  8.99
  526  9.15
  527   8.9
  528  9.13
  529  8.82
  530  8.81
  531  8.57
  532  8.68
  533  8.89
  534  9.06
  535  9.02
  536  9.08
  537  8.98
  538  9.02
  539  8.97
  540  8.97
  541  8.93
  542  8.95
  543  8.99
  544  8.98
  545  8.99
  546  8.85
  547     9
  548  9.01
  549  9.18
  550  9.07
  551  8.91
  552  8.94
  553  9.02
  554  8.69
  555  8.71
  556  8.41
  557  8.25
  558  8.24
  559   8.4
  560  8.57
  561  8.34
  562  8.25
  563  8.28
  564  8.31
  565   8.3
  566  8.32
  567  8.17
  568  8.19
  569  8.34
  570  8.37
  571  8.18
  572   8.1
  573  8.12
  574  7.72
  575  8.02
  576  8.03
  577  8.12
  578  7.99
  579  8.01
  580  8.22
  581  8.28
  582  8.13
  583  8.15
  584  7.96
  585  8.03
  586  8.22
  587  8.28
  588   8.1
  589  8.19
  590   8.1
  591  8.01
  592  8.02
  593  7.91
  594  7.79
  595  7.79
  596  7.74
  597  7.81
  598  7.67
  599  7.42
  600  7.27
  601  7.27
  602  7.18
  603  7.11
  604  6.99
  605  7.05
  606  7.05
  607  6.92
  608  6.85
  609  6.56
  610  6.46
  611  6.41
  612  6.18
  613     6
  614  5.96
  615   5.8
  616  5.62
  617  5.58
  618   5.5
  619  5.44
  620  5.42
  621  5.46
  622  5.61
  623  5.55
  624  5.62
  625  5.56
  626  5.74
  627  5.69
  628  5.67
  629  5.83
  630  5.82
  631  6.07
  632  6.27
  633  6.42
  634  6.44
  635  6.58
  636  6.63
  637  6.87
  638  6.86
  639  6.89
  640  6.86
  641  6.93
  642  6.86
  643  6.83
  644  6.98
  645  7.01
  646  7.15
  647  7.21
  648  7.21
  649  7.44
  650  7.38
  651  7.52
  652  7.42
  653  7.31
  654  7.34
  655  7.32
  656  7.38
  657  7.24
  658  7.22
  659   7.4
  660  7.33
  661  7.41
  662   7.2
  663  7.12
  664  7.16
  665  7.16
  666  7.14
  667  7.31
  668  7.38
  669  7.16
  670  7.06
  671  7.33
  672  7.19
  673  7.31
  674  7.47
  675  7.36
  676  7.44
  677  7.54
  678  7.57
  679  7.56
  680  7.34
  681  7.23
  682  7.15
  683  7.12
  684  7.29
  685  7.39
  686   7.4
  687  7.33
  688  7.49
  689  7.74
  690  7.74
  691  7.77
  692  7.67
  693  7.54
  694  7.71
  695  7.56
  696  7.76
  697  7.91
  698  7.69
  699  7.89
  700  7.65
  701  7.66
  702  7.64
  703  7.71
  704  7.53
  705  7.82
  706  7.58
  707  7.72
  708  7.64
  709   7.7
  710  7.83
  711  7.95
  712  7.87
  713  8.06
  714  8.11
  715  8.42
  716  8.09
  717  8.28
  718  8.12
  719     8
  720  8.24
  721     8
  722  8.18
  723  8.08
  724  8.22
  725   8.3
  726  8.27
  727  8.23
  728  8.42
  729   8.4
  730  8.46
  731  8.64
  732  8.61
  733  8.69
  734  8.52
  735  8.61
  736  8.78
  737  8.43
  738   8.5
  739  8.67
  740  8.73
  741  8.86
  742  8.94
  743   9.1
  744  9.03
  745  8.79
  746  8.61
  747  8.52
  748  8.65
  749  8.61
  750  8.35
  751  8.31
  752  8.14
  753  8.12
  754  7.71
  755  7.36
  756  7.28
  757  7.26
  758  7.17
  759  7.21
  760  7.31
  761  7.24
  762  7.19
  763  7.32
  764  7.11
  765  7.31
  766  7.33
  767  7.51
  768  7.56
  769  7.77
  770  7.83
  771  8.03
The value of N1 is 537.5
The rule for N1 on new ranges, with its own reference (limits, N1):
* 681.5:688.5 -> 684.2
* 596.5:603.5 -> 600.6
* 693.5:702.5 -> 698.1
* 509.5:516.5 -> 513.4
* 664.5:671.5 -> 667.9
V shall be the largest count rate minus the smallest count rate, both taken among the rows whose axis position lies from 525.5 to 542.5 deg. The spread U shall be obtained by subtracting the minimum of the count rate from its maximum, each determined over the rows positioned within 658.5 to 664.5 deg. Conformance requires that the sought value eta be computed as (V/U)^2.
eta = 4.0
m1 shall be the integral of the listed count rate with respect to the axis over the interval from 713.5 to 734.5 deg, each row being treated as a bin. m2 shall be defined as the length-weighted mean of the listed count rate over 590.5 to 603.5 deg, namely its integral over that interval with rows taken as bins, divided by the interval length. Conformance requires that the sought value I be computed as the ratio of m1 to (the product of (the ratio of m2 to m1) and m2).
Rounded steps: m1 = 174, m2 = 7.61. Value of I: 524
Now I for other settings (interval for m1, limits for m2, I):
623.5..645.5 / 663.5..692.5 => 363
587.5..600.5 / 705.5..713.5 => 171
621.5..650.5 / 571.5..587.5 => 540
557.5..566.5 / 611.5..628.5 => 175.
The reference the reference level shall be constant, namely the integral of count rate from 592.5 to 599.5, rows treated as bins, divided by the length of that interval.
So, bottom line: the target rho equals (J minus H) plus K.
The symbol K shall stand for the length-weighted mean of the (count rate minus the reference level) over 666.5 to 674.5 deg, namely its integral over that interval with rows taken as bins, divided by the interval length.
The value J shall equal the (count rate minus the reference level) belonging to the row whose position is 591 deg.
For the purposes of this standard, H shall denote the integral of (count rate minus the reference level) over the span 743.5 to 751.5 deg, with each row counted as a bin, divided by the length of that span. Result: -1.1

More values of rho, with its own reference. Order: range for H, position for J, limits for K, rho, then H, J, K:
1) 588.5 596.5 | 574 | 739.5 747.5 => 0.9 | 0.2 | 0.0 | 1.1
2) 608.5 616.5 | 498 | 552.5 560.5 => 3.8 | -1.6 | 1.4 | 0.8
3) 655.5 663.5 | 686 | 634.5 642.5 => -0.8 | -0.4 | -0.3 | -0.9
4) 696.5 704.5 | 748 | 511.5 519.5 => 2.3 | 0.0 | 0.9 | 1.4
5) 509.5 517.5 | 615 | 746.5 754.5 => -2.7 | 1.3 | -1.9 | 0.6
